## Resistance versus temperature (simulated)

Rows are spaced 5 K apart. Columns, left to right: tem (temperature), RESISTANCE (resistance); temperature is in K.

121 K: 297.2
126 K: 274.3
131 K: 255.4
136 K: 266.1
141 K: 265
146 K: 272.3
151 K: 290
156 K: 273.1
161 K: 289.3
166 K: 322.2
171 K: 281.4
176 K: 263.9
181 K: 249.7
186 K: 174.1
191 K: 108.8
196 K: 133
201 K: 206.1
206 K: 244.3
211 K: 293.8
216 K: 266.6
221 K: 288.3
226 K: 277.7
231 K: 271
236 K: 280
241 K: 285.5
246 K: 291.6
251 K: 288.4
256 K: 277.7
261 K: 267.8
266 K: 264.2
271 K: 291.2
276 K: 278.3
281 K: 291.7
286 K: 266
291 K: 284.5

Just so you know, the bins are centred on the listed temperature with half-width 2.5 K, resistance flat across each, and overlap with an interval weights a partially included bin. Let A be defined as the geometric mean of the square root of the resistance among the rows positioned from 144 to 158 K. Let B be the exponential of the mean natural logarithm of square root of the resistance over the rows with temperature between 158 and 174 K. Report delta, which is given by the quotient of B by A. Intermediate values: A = 16.7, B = 17.2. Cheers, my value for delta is 1.03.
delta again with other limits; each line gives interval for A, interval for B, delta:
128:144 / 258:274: 1.02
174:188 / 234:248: 1.13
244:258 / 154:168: 1.01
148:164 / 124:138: 0.97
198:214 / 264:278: 1.06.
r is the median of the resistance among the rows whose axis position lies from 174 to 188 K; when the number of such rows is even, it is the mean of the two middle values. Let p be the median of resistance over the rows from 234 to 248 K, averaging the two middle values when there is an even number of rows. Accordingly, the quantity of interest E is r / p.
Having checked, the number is 0.87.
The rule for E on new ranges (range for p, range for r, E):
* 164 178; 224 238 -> 0.99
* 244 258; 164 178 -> 0.98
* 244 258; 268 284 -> 1.01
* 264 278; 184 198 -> 0.48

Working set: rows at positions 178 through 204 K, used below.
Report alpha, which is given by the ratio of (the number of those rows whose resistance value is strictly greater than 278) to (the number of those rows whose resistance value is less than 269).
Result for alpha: 0.0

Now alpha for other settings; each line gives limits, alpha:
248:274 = 1.0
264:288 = 1.5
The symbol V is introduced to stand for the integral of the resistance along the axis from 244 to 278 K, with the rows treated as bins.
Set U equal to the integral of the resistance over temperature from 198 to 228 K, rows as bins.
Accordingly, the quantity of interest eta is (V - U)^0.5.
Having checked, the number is 41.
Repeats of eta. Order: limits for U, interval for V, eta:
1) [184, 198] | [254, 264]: 28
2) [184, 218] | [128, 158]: 35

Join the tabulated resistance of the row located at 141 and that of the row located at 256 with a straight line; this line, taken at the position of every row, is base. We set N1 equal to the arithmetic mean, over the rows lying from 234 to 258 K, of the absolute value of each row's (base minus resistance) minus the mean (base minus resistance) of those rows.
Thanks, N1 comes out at 4.6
